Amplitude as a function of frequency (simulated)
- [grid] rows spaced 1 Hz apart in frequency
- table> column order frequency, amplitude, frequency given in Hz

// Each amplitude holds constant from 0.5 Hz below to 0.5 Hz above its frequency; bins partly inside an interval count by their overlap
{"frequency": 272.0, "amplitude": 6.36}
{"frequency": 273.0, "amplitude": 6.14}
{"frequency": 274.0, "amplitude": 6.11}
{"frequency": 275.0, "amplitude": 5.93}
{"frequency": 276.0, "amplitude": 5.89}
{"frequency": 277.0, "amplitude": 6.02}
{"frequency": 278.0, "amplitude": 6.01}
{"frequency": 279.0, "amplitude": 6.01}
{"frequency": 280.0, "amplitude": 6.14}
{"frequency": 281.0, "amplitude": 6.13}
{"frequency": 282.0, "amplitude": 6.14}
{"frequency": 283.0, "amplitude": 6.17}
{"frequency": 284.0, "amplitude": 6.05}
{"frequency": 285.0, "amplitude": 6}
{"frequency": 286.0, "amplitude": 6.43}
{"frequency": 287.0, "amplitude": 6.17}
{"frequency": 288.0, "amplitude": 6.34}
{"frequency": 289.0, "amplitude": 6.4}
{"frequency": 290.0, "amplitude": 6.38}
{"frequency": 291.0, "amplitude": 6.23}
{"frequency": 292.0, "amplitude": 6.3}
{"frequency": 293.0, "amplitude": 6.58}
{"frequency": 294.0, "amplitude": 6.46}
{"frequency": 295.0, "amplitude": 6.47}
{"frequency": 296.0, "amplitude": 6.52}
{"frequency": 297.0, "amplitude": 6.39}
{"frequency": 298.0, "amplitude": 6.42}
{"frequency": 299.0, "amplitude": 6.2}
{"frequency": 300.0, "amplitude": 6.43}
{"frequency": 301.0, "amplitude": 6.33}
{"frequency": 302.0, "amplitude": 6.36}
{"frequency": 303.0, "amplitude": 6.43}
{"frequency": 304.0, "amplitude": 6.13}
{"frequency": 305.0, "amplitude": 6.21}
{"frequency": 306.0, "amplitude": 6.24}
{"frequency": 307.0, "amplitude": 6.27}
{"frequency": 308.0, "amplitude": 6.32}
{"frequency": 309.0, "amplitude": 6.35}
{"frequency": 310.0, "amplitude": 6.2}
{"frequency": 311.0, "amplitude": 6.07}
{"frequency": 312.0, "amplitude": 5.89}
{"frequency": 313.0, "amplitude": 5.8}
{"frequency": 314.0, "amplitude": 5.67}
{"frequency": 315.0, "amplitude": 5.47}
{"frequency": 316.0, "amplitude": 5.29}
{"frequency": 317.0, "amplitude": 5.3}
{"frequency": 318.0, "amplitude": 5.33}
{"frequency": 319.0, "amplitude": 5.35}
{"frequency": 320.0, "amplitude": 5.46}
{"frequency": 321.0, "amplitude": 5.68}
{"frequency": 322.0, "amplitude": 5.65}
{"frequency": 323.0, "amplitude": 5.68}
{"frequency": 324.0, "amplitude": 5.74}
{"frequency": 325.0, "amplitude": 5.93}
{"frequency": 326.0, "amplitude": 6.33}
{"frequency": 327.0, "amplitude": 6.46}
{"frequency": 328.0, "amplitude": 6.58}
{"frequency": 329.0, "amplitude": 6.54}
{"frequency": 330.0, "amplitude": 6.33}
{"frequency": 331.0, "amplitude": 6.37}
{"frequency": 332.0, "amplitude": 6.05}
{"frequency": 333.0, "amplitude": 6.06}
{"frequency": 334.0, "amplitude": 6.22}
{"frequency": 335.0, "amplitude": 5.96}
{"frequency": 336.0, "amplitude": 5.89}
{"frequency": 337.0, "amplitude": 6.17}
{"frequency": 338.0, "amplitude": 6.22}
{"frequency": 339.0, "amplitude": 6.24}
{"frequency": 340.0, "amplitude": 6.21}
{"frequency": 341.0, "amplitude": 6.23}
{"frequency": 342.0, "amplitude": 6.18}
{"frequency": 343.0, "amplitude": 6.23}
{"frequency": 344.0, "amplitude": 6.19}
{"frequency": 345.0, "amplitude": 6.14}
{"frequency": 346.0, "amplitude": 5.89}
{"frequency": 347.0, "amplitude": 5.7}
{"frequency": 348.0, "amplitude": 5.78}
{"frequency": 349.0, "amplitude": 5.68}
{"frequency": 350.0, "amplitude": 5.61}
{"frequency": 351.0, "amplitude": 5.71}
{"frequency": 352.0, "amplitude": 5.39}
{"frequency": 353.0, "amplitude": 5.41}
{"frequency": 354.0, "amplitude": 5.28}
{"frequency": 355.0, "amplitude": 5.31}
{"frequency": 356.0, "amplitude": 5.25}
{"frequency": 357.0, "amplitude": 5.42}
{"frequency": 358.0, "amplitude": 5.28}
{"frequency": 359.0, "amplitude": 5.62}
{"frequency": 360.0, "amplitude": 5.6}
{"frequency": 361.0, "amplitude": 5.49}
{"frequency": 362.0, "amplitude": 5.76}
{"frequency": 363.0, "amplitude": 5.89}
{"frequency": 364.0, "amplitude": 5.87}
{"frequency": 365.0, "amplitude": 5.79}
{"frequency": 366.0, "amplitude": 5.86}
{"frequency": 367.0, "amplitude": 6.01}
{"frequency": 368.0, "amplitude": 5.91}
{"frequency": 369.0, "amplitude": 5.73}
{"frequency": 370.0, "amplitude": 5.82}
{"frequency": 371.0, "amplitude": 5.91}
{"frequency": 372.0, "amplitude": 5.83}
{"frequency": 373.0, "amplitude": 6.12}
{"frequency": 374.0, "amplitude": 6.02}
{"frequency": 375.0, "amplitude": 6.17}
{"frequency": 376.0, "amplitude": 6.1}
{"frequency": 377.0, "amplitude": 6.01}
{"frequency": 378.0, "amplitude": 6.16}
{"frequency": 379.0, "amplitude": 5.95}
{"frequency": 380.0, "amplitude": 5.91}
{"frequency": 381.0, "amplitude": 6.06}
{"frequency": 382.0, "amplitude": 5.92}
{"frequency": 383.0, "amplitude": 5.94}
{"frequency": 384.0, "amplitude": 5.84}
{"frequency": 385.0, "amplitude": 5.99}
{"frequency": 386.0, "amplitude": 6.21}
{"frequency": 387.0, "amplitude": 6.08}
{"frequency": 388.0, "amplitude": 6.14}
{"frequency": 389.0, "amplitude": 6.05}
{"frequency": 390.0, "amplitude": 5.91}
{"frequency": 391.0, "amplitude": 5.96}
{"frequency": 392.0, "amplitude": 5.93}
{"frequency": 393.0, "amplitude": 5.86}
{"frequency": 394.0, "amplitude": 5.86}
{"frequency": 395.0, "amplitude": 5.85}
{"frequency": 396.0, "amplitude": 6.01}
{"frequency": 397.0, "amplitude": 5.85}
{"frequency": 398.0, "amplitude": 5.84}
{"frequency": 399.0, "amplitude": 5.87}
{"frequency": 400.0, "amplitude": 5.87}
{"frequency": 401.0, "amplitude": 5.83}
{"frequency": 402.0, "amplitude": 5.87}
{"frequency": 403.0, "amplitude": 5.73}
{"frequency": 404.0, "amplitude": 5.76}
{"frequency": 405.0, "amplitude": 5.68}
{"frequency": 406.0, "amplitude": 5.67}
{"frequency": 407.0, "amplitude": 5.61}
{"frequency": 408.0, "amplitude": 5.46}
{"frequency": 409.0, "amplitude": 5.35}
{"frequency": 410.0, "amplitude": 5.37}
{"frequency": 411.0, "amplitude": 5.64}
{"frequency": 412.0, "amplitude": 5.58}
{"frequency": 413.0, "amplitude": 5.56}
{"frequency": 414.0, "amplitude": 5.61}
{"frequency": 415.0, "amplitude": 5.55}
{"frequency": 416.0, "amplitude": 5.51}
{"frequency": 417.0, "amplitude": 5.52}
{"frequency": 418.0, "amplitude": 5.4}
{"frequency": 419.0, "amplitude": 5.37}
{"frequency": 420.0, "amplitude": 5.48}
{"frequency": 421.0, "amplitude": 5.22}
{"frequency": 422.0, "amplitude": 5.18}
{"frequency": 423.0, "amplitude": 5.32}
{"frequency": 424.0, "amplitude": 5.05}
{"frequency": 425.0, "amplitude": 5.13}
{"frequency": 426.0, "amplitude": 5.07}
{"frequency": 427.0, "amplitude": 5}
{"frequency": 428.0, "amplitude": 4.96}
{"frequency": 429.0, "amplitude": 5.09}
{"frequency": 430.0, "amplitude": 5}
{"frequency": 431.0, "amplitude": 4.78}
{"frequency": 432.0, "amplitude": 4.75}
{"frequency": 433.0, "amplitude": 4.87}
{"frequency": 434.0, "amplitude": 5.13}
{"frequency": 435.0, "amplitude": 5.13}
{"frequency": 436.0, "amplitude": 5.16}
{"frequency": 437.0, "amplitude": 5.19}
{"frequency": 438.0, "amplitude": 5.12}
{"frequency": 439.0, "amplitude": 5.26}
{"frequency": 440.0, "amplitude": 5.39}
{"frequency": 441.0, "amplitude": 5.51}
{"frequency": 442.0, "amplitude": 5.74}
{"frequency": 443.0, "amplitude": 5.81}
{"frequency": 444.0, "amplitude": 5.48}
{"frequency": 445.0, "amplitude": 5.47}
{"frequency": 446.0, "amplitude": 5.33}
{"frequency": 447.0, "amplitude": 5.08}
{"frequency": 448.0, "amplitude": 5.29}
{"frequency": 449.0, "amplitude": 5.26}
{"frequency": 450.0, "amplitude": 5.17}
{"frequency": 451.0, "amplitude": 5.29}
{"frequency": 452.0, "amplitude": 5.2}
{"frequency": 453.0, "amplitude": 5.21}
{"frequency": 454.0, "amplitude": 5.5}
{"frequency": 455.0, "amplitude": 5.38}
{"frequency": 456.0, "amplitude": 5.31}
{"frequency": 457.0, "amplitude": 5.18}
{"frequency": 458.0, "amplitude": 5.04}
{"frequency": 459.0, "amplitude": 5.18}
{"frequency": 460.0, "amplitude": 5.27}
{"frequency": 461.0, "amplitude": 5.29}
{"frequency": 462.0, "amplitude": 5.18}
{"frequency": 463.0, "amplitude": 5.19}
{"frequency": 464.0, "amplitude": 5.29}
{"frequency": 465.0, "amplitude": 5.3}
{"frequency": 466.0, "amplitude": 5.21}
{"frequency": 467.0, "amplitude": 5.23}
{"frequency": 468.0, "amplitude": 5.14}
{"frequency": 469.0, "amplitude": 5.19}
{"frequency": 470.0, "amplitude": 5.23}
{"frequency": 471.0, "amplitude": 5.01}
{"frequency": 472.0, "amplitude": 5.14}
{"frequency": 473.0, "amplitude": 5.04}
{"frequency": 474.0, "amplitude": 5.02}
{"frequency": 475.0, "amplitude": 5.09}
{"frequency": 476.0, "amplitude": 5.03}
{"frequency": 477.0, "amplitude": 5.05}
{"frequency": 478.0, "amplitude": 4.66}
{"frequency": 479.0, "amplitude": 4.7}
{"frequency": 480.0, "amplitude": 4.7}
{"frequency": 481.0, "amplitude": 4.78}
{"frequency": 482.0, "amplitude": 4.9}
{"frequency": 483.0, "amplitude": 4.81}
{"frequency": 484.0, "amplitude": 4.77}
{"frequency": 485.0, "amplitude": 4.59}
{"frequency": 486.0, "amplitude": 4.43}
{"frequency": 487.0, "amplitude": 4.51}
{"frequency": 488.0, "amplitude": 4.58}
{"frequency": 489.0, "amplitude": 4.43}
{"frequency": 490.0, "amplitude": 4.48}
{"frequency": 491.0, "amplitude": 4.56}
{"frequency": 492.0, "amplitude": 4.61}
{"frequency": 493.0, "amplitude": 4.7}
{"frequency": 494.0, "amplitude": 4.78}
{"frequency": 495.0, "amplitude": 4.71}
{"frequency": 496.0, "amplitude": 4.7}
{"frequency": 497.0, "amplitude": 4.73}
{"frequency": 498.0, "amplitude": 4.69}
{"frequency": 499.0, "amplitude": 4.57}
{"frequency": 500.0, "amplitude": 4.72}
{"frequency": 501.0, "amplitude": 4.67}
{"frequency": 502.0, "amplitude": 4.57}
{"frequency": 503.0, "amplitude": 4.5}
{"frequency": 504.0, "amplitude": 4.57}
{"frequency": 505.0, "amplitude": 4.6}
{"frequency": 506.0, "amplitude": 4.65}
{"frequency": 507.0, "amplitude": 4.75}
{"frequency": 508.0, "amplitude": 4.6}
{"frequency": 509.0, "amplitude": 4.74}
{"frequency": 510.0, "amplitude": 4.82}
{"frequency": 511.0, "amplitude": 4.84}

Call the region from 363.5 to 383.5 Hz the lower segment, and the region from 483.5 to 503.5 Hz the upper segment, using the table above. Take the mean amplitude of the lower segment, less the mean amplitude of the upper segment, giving 1.34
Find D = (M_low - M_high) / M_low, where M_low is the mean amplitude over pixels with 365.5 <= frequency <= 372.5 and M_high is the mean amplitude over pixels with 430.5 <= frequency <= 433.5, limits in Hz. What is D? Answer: 0.18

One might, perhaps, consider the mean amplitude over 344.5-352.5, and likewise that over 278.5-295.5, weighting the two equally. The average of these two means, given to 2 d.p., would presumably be 6.00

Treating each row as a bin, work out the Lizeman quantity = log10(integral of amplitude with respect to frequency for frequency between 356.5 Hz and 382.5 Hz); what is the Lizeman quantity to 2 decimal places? 2.18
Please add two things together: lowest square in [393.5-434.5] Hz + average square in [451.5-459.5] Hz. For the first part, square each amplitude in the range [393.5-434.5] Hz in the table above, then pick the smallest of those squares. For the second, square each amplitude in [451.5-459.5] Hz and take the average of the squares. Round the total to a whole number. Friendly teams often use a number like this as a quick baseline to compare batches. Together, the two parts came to 50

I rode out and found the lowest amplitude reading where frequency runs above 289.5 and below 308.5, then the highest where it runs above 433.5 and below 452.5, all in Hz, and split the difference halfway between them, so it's 6.0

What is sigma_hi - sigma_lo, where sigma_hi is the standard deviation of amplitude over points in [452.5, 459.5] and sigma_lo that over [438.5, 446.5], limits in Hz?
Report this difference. -0.04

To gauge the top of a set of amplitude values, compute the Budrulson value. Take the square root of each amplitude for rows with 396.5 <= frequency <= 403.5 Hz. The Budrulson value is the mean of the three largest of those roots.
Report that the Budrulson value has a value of 2.42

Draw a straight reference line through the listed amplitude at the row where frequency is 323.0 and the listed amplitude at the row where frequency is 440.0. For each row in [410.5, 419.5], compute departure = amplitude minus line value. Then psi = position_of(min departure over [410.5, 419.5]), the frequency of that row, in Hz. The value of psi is 419.0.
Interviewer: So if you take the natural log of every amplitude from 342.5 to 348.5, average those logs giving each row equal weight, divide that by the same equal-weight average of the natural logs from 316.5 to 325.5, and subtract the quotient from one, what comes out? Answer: -0.042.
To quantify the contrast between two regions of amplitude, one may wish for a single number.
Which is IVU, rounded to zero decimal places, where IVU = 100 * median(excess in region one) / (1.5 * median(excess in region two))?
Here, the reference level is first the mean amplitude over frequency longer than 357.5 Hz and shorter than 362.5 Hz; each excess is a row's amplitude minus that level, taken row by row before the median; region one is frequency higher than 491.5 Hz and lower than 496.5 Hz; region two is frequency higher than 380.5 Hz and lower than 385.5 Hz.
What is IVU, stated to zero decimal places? -145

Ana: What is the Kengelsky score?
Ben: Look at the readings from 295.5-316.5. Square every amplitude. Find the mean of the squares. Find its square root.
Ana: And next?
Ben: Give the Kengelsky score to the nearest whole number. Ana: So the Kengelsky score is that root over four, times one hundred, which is 154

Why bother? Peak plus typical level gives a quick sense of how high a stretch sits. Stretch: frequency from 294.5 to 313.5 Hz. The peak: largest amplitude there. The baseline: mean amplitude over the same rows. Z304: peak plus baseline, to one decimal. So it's 12.8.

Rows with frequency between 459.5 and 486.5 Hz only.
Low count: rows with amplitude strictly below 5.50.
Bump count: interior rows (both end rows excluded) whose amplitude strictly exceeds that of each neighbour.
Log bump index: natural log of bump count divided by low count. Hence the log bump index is -1.22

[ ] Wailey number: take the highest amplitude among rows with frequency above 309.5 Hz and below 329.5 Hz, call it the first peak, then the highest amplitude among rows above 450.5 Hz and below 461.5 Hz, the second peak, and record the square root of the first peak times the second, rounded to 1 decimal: 6.0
